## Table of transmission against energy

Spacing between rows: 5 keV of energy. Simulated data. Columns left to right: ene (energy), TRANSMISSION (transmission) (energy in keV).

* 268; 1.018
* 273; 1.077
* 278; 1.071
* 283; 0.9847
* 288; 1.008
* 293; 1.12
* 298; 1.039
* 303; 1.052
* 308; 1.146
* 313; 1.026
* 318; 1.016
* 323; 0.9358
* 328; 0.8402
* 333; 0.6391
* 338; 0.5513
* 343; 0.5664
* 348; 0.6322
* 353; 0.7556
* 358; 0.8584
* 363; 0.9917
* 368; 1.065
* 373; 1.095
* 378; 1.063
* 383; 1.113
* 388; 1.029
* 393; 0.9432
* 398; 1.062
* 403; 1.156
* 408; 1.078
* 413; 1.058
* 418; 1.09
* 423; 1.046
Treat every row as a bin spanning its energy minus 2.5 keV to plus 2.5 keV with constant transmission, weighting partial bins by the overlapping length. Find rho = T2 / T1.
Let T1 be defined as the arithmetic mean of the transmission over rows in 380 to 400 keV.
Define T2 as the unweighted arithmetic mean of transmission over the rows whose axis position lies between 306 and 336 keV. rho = 0.9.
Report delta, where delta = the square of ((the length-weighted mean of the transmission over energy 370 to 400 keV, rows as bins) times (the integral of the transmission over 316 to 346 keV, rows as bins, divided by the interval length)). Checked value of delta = 0.62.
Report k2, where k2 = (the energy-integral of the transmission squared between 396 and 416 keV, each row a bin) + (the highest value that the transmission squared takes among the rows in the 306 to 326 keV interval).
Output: 25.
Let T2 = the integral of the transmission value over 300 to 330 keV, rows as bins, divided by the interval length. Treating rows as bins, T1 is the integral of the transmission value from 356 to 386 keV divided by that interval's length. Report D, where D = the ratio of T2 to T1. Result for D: 0.97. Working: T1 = 1.03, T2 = 1.01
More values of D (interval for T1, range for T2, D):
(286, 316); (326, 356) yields 0.62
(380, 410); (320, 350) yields 0.66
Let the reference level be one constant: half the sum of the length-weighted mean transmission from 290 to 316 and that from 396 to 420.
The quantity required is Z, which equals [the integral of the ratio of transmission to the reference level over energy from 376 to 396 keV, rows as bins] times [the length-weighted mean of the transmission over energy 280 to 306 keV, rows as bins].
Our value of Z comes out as 20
